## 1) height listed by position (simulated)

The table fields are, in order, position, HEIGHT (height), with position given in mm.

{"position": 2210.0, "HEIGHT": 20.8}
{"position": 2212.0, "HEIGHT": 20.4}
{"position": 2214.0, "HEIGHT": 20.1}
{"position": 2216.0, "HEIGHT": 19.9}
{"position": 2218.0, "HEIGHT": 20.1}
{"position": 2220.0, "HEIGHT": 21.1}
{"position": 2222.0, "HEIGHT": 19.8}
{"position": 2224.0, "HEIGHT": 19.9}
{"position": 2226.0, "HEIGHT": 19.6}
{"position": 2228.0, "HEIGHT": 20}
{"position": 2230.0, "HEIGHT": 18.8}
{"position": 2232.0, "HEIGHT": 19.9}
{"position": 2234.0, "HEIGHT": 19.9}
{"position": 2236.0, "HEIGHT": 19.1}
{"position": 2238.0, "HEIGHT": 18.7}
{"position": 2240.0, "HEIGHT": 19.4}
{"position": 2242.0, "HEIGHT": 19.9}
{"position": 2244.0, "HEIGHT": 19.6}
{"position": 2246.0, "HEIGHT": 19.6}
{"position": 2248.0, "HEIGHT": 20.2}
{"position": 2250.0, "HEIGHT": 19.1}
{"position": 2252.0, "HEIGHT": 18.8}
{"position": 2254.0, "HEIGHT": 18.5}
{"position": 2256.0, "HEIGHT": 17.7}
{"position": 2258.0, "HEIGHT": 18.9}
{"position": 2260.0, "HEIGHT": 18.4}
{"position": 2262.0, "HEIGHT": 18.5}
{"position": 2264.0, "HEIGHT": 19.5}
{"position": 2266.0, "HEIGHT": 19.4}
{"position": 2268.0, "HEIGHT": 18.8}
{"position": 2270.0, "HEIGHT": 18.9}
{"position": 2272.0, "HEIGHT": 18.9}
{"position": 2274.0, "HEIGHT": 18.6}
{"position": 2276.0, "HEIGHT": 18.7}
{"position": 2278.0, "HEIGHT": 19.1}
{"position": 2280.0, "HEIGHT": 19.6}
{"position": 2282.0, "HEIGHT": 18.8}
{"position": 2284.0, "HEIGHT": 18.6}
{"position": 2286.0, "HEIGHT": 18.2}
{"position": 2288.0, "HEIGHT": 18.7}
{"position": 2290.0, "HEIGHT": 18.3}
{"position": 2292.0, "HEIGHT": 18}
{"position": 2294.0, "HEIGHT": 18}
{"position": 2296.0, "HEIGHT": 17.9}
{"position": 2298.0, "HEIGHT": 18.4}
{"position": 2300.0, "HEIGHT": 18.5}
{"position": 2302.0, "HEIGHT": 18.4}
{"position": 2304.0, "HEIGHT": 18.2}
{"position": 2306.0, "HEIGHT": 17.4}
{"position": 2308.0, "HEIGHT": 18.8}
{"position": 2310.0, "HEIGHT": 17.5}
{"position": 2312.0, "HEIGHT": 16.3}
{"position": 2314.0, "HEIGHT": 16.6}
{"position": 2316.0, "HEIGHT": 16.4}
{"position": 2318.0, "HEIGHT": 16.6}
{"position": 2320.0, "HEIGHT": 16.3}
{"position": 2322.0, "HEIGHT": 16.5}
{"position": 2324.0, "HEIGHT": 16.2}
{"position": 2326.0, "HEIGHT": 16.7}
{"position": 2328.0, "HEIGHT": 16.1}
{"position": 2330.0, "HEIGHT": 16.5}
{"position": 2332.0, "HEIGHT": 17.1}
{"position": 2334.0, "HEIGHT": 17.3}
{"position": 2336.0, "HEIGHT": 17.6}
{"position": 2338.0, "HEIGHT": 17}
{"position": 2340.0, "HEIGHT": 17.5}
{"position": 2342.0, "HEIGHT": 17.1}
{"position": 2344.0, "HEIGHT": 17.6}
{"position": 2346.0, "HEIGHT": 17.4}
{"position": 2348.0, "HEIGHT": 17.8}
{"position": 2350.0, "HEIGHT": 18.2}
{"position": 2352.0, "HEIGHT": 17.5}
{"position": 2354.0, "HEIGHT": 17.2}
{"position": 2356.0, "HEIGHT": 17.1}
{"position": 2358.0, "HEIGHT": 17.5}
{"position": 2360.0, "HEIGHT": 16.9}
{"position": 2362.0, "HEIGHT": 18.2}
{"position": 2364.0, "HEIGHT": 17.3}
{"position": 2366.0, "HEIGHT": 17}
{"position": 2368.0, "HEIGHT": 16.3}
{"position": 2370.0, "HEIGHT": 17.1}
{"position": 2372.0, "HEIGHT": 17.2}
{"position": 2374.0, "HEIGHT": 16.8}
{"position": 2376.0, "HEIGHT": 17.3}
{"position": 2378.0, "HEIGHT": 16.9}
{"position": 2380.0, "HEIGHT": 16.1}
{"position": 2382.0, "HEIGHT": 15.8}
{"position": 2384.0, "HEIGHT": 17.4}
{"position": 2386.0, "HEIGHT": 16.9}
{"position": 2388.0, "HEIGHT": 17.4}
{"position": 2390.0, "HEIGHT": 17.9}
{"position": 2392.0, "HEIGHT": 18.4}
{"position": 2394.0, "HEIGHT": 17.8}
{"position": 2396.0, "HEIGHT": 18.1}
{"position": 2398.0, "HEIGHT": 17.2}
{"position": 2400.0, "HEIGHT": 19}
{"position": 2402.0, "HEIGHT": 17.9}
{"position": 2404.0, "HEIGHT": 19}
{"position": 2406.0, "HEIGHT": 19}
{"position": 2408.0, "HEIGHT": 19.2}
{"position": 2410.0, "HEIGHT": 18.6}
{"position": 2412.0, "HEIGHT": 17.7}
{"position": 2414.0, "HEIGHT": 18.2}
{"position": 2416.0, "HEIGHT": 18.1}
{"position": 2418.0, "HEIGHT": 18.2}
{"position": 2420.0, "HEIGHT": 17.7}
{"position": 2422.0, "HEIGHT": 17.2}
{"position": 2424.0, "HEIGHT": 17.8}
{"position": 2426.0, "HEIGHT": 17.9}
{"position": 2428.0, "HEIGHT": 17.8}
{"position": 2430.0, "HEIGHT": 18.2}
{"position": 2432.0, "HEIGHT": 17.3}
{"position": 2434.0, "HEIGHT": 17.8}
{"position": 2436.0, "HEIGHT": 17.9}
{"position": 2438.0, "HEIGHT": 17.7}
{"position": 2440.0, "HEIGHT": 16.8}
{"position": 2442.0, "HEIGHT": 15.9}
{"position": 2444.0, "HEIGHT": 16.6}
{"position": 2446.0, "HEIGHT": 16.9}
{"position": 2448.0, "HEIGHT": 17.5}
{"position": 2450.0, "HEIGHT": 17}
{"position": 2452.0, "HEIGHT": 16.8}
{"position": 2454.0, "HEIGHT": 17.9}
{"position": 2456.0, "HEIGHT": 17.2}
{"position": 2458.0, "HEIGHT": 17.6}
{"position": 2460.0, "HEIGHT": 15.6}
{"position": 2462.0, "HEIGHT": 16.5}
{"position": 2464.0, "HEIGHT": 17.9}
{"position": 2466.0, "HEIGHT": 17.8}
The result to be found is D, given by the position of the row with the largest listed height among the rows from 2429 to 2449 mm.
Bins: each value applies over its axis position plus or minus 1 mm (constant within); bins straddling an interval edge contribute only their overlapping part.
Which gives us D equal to 2430.0 mm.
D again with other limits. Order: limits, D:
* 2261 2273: 2264.0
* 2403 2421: 2408.0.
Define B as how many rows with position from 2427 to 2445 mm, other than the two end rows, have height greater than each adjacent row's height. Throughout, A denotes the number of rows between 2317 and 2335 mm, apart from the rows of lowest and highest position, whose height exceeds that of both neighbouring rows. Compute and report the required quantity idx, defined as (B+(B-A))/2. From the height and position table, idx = 1.0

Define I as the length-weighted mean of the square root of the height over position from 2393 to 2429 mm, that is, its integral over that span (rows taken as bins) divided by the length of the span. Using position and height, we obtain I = 4.26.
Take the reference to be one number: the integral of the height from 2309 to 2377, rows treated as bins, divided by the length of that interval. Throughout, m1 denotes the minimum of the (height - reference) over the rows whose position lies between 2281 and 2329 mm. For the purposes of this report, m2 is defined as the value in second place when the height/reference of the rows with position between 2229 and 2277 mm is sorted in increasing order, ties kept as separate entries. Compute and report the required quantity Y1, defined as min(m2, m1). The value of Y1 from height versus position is -0.95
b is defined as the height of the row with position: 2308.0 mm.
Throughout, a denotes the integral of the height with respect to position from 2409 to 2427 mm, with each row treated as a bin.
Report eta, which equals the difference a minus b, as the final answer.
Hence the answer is 304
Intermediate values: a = 323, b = 18.8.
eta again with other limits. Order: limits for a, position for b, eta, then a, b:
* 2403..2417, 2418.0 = 241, 260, 18.2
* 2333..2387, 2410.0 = 909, 928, 18.6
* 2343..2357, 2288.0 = 227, 246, 18.7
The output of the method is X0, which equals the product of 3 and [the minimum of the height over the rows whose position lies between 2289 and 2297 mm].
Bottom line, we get 54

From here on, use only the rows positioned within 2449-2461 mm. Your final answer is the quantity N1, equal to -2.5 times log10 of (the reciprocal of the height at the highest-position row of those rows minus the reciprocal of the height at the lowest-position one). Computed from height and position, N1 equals 6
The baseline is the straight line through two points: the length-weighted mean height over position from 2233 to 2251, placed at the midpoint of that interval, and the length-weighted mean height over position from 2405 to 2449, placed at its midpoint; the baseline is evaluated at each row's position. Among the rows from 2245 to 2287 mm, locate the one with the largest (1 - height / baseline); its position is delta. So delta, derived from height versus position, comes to 2256.0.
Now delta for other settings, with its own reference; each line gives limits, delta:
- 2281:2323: 2312.0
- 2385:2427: 2386.0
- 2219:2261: 2256.0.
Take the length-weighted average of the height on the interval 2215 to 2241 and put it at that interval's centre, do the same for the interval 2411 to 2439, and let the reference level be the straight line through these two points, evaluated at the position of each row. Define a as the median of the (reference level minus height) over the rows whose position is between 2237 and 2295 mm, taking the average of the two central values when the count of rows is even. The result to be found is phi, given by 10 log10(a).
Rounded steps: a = 0.5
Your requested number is -2.8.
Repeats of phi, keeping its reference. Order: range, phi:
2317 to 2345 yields 2.7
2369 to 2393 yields 0.7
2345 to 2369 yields 0.6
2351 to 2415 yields -0.4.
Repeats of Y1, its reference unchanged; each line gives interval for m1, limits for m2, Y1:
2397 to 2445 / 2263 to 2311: -1.15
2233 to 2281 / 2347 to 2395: 0.65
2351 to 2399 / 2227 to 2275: -1.25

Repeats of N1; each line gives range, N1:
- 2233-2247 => 8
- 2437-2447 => 6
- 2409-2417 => 7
